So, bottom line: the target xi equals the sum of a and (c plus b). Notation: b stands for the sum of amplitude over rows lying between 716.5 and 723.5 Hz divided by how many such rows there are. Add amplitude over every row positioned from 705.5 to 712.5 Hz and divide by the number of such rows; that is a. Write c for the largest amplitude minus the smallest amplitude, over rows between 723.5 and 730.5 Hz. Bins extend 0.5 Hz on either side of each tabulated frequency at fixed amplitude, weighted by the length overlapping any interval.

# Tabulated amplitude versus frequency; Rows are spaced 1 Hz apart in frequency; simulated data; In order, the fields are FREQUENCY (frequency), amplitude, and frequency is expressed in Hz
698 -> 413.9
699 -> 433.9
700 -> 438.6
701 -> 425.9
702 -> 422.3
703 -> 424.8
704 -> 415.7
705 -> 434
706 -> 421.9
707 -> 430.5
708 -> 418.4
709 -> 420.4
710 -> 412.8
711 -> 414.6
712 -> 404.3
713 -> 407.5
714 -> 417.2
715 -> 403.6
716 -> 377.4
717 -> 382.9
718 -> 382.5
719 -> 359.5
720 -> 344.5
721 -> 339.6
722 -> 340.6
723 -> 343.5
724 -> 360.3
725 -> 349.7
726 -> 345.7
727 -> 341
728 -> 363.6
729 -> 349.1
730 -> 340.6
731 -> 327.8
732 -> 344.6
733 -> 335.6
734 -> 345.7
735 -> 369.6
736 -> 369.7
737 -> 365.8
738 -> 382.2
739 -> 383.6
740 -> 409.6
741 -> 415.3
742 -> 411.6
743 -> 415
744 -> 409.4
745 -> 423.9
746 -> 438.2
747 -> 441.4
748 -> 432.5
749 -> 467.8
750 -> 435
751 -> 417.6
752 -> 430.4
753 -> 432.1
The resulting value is 797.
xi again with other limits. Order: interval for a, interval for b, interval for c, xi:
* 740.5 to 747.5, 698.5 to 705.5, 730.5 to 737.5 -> 892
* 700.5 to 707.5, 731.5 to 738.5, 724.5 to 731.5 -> 820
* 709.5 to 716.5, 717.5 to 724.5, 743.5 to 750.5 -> 817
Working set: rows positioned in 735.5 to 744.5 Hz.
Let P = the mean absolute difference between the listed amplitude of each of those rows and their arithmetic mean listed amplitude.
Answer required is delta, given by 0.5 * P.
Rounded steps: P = 18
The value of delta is 9.1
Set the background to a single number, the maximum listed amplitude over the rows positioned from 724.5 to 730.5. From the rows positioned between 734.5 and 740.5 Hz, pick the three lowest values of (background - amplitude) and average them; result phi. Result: -28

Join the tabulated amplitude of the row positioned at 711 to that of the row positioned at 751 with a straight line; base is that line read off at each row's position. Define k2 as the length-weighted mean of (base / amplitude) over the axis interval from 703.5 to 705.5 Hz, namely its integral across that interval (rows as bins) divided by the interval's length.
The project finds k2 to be 0.98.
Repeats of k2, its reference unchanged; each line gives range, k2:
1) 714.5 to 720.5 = 1.11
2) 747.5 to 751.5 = 0.95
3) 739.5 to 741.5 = 1.01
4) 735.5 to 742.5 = 1.07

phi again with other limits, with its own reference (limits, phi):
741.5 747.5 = -71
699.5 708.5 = -71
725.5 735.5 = 3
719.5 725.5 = 12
